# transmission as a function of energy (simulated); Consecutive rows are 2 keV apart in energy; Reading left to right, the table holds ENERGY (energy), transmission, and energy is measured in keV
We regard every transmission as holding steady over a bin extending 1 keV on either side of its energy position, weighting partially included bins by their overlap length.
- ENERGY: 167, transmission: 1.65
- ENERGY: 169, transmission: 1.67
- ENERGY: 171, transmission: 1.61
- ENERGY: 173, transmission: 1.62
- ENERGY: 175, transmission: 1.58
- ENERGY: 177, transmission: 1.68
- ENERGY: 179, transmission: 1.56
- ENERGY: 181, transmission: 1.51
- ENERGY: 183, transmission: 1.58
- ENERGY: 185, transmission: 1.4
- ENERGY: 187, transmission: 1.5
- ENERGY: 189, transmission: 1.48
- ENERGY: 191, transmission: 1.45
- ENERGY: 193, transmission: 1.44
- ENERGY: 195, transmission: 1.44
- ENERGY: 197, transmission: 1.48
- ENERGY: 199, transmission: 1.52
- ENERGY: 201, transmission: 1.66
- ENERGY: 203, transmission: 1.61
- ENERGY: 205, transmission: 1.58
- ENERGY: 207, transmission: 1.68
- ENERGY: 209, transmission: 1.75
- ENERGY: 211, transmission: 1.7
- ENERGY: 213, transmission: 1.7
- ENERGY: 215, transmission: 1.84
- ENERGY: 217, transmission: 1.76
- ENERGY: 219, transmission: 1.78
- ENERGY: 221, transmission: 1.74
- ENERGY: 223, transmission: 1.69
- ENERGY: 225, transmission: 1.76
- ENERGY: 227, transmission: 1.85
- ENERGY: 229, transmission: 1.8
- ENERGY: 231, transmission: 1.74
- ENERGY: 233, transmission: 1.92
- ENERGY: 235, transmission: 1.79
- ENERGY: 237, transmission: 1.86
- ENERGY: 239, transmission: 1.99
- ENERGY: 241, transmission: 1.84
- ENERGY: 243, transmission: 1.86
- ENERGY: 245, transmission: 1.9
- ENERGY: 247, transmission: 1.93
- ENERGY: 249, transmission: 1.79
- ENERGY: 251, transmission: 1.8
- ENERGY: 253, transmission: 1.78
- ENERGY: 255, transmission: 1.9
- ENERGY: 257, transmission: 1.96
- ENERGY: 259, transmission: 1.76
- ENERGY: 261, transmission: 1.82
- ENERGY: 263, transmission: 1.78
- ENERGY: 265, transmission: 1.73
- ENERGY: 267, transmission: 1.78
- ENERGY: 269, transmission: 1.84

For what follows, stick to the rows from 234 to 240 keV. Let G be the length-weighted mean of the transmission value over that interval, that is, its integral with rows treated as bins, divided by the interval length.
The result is 1.88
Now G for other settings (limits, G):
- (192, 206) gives 1.53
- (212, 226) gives 1.75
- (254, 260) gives 1.87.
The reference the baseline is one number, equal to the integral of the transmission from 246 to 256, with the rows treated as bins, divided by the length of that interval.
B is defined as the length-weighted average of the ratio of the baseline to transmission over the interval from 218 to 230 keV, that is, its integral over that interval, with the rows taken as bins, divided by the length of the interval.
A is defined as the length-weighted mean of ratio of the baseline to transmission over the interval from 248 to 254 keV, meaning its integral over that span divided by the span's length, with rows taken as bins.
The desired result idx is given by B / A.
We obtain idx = 1.01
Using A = 1.03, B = 1.04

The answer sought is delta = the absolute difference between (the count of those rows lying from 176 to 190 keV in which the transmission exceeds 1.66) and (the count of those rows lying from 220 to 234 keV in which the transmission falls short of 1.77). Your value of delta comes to 3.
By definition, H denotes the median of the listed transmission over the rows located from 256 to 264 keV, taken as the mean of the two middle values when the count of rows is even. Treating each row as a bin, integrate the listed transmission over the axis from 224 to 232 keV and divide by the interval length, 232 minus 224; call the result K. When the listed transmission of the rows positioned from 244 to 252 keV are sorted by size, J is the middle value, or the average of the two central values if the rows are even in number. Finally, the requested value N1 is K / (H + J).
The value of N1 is 0.49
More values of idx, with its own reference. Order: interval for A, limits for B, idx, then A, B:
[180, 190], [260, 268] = 0.84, 1.23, 1.04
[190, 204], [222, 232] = 0.85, 1.22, 1.04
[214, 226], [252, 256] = 0.96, 1.05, 1.00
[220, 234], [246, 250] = 0.96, 1.03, 0.99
